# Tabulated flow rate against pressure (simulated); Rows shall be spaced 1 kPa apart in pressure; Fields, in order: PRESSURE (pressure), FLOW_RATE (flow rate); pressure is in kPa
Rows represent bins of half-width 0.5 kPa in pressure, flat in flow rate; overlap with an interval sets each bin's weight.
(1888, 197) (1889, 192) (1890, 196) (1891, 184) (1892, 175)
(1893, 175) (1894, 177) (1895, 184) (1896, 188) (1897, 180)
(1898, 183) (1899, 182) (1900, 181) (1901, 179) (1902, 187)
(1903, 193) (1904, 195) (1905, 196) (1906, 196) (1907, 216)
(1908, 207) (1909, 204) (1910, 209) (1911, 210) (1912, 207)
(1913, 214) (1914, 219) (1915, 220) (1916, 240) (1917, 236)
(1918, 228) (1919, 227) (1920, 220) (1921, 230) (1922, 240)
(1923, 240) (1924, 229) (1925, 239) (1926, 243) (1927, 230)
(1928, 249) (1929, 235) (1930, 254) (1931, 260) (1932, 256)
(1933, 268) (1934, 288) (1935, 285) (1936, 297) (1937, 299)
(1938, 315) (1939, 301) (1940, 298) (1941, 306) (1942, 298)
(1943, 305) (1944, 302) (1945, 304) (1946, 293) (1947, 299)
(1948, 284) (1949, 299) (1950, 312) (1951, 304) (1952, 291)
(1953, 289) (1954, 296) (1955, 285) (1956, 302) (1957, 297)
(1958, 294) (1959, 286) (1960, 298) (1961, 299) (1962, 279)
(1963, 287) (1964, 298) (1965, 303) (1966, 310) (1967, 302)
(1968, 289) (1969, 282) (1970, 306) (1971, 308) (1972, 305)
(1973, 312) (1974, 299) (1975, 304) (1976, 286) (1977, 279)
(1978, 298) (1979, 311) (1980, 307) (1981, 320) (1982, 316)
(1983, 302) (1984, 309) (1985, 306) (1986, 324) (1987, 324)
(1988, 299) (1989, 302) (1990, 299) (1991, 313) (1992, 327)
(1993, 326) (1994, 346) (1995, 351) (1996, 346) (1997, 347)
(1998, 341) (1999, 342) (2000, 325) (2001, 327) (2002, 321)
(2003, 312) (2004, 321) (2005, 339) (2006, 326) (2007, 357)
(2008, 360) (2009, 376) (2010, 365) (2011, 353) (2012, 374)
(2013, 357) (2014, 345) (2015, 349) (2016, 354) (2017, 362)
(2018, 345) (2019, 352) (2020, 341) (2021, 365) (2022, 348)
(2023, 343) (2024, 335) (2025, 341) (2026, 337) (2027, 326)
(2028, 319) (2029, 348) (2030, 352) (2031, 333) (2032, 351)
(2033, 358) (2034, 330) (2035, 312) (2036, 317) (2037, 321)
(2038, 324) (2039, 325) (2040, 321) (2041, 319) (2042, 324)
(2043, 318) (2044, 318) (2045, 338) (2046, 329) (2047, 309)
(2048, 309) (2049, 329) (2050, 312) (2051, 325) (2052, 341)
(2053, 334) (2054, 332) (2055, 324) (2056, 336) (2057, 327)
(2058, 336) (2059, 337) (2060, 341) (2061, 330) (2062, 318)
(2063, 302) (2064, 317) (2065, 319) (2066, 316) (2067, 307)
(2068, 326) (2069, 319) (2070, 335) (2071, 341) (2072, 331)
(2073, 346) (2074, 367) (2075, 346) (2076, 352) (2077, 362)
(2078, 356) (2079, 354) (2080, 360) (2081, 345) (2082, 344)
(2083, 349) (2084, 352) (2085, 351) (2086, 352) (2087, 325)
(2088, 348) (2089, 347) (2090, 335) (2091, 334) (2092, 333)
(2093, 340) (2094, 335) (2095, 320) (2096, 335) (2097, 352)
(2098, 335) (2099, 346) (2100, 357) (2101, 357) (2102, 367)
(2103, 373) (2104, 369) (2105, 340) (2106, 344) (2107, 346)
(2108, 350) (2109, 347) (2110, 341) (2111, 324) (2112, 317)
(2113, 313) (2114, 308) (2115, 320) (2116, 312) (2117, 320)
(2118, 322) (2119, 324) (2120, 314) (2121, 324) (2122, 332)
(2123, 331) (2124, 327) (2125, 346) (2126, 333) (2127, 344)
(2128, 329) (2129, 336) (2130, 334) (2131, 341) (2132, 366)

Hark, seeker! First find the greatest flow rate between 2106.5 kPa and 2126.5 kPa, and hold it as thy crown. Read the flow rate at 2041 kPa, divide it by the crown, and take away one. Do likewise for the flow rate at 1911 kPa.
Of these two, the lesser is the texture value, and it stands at -0.4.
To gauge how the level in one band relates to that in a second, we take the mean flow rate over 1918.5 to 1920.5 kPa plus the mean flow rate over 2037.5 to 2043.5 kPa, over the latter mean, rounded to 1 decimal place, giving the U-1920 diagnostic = 1.7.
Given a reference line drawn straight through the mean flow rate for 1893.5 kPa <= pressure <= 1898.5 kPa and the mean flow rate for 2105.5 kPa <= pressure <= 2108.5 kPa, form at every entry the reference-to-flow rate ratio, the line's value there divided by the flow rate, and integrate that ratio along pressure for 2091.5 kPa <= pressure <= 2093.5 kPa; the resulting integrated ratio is 2.0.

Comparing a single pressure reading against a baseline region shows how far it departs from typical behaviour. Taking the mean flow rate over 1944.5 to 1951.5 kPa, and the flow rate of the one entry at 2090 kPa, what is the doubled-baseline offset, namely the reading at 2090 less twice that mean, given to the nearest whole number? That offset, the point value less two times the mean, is -264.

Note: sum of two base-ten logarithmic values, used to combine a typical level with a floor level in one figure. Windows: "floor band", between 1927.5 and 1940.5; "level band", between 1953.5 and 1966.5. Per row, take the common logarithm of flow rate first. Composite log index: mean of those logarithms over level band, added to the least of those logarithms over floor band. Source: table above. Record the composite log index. 4.84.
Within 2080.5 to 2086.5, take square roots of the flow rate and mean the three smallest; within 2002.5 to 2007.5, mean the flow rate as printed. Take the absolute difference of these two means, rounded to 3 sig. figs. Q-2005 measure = 312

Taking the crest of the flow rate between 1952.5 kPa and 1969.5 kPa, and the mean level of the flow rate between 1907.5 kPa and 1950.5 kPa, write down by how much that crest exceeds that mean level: 52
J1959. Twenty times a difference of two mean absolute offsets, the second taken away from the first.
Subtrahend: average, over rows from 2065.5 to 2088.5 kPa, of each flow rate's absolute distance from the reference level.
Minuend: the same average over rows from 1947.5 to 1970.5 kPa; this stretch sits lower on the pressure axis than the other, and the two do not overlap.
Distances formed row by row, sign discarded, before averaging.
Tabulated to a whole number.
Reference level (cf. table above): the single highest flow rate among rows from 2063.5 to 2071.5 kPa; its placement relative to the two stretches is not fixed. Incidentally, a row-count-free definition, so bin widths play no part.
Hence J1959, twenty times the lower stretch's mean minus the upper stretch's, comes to 656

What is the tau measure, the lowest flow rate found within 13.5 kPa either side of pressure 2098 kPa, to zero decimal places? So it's 320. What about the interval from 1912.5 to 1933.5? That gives 214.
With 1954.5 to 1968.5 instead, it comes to 279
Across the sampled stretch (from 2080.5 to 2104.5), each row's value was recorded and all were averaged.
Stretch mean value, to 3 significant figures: 346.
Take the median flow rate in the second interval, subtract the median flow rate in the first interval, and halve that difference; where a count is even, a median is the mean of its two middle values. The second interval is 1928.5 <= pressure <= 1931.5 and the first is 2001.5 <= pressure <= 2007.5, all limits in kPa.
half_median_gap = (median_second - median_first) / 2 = -35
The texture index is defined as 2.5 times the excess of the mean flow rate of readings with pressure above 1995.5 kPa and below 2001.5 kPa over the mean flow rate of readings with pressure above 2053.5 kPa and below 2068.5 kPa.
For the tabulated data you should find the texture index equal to 34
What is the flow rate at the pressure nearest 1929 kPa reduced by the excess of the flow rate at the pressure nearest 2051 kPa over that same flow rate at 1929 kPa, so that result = 145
